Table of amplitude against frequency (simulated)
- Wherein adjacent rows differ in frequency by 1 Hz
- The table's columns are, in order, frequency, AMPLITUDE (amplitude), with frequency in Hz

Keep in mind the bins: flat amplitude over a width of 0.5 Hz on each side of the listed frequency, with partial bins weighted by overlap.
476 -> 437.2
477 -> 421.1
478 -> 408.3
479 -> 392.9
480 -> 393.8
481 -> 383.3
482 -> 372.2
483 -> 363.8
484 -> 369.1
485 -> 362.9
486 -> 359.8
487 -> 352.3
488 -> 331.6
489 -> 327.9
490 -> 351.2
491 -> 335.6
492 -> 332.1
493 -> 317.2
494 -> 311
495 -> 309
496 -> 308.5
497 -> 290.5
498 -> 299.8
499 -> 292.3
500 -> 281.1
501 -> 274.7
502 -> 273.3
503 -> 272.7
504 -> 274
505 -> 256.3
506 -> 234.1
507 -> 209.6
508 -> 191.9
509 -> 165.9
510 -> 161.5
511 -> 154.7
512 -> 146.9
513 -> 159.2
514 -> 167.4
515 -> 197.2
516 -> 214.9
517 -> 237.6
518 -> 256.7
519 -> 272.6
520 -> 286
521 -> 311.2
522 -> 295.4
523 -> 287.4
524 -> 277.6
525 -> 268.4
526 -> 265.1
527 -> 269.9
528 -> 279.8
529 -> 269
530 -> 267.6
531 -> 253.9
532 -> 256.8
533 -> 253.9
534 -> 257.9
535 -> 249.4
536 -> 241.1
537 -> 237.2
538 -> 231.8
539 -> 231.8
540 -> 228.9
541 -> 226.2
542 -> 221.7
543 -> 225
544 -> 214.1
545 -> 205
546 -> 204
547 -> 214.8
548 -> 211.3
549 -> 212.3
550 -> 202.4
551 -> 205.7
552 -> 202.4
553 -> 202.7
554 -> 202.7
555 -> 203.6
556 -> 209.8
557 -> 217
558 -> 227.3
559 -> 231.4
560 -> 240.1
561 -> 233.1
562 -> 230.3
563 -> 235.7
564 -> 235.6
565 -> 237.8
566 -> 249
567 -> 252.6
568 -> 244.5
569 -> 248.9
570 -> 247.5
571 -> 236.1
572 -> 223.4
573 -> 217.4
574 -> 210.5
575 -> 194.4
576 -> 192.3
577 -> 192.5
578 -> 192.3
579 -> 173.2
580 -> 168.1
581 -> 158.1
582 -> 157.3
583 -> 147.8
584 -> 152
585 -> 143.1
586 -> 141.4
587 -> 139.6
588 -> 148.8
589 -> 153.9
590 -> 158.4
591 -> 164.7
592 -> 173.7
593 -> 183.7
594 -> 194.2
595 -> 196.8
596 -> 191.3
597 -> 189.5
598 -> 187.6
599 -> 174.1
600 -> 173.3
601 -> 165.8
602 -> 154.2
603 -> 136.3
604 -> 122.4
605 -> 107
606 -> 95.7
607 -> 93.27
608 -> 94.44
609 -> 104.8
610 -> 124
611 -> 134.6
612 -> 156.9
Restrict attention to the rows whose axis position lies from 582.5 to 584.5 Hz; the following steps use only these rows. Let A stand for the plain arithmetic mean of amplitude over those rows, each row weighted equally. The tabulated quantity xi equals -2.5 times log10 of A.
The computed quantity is -5.44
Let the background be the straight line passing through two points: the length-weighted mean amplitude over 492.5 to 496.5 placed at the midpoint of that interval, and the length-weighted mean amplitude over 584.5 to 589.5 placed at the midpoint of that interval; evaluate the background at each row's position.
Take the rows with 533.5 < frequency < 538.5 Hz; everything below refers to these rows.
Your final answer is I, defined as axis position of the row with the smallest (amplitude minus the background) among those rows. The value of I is 538 Hz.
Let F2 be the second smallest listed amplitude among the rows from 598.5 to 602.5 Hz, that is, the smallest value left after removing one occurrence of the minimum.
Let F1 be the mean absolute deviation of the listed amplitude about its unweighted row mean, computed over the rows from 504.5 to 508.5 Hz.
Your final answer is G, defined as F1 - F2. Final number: -144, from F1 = 22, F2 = 165.8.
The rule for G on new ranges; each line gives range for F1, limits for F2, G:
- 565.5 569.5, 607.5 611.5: -103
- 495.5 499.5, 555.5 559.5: -211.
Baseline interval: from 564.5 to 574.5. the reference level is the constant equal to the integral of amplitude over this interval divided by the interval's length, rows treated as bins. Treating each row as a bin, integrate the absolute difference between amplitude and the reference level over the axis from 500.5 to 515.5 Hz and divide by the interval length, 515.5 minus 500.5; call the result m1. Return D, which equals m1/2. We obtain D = 24.9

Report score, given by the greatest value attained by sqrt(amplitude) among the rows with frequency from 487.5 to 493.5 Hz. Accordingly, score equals 18.7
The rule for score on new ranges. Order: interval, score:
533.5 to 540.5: 16.1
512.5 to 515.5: 14.0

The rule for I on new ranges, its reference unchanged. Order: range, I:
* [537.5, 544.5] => 544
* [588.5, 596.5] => 589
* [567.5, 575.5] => 575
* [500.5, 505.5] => 505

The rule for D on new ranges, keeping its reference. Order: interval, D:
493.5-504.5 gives 26.5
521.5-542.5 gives 11.6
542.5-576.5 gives 9.6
